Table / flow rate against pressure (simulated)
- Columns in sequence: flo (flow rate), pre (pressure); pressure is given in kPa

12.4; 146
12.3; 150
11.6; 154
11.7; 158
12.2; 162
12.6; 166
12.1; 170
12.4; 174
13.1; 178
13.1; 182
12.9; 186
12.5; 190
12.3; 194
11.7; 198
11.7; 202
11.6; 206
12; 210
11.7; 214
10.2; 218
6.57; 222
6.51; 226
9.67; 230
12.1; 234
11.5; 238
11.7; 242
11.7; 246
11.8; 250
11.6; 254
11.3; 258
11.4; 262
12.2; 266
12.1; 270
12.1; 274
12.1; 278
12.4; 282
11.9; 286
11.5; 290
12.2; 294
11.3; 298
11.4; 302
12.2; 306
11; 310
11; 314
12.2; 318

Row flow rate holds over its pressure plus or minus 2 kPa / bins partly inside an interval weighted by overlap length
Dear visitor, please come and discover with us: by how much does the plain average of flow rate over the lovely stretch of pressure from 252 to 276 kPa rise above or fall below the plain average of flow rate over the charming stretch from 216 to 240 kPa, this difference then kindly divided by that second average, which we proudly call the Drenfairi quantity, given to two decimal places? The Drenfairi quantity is 0.25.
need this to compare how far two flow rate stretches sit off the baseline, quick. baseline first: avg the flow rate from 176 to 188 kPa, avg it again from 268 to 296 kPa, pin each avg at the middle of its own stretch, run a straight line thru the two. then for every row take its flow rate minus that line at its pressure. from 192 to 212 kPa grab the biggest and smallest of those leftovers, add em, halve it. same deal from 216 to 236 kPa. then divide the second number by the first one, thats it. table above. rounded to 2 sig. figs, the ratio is 3.6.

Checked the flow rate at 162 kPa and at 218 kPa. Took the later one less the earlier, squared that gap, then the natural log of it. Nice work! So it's 1.4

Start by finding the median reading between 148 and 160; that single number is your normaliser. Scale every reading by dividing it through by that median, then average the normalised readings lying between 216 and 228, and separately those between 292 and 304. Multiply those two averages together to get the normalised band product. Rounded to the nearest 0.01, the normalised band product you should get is 0.66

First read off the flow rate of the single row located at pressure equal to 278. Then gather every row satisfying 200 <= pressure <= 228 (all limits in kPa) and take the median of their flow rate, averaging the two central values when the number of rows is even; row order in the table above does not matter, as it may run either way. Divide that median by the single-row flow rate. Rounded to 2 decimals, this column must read 0.96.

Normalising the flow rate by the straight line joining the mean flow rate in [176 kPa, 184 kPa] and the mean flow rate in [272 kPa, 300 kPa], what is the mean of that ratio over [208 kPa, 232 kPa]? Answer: 0.745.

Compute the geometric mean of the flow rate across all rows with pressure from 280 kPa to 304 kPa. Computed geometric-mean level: 11.8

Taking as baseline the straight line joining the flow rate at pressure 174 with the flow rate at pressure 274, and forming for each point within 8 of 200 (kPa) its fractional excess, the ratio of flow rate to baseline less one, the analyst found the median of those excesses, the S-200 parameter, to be -0.050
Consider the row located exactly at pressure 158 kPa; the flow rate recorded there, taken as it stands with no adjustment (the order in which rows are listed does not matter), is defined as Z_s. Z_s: 11.7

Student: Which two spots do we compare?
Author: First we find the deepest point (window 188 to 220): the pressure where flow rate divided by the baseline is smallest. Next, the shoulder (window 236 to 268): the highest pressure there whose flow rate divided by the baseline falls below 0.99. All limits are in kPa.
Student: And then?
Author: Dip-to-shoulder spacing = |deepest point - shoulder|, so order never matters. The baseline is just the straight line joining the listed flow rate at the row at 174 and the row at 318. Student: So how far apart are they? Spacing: 44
